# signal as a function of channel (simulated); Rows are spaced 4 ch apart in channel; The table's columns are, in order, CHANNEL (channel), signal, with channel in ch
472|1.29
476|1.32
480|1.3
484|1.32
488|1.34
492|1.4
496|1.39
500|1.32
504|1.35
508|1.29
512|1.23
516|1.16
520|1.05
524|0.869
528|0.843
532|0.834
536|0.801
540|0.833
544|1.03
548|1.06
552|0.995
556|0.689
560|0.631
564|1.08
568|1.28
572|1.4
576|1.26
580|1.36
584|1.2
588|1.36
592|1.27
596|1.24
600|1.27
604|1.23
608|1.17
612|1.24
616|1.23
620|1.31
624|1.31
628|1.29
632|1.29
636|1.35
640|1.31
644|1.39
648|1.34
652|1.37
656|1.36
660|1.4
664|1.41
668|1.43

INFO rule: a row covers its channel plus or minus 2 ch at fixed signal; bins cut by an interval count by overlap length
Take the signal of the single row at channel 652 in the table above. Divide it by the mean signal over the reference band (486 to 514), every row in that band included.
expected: 1.03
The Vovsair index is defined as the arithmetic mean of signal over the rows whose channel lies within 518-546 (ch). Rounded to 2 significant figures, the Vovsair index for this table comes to 0.89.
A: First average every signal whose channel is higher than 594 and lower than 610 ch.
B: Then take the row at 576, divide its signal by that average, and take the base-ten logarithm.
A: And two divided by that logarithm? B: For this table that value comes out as 176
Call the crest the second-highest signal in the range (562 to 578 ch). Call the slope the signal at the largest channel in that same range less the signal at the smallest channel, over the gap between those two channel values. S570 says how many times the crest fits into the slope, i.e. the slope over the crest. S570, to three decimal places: 0.012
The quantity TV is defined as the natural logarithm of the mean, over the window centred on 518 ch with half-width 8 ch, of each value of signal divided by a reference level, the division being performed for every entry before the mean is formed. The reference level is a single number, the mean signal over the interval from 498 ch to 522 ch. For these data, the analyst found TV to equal -0.14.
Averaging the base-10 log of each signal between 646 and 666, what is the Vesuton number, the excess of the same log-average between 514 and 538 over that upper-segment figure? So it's -0.18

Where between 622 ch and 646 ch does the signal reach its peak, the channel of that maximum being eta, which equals 644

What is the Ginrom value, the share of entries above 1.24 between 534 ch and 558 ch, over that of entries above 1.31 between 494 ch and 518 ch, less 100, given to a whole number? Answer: -100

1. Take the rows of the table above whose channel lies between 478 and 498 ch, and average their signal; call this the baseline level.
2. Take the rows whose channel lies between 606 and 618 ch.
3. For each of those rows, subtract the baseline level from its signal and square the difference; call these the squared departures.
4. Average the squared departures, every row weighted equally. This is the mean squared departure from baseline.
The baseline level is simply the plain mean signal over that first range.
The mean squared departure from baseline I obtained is 0.02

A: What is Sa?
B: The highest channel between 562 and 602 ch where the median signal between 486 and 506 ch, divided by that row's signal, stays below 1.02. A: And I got 588 ch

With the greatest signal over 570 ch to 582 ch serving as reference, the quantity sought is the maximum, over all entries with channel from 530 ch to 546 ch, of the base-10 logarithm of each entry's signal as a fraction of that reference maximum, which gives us -0.133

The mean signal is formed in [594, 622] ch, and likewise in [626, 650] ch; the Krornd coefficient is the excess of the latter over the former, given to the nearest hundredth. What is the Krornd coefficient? 0.09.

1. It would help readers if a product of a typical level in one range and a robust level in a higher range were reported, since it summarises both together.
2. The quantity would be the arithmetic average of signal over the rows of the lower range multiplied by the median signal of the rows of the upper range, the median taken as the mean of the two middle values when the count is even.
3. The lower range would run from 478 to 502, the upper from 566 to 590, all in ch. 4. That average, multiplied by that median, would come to 1.8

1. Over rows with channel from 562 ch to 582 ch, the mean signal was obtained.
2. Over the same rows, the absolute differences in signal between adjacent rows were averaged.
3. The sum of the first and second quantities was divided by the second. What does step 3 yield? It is 10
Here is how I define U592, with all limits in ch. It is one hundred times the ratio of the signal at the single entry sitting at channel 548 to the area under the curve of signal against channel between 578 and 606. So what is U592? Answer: 3.0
